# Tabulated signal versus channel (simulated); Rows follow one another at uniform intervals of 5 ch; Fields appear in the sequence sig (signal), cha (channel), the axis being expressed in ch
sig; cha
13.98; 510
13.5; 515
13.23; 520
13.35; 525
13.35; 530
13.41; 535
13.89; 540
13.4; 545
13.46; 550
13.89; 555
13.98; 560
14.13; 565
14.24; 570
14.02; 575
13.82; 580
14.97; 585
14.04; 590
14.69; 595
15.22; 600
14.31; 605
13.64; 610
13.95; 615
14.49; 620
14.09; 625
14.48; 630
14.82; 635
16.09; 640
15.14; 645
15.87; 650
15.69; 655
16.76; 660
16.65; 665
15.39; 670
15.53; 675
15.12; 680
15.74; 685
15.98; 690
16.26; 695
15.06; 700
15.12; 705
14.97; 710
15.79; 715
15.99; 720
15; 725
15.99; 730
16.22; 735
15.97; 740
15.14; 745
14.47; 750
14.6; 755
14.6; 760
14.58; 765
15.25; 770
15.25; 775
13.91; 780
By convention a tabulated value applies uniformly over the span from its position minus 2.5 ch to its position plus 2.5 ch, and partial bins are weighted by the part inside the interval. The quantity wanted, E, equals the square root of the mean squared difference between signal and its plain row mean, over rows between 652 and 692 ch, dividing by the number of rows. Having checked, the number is 0.54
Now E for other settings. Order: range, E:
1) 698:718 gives 0.32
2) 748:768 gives 0.05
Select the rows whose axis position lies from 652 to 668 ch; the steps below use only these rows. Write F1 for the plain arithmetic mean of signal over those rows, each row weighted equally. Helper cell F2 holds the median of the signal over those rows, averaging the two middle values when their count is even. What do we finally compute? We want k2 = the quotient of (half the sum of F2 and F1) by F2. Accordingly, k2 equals 0.99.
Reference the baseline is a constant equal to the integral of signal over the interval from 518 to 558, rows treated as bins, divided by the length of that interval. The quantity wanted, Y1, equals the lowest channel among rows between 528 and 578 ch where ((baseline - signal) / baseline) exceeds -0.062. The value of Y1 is 530 ch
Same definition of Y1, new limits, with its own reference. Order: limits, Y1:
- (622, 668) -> 625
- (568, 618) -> 570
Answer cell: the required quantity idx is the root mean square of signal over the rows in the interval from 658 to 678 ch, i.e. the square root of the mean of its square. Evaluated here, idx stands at 16.1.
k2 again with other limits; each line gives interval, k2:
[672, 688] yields 1.00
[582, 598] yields 1.00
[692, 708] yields 1.01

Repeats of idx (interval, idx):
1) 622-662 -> 15.4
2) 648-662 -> 16.1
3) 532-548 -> 13.6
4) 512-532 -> 13.4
